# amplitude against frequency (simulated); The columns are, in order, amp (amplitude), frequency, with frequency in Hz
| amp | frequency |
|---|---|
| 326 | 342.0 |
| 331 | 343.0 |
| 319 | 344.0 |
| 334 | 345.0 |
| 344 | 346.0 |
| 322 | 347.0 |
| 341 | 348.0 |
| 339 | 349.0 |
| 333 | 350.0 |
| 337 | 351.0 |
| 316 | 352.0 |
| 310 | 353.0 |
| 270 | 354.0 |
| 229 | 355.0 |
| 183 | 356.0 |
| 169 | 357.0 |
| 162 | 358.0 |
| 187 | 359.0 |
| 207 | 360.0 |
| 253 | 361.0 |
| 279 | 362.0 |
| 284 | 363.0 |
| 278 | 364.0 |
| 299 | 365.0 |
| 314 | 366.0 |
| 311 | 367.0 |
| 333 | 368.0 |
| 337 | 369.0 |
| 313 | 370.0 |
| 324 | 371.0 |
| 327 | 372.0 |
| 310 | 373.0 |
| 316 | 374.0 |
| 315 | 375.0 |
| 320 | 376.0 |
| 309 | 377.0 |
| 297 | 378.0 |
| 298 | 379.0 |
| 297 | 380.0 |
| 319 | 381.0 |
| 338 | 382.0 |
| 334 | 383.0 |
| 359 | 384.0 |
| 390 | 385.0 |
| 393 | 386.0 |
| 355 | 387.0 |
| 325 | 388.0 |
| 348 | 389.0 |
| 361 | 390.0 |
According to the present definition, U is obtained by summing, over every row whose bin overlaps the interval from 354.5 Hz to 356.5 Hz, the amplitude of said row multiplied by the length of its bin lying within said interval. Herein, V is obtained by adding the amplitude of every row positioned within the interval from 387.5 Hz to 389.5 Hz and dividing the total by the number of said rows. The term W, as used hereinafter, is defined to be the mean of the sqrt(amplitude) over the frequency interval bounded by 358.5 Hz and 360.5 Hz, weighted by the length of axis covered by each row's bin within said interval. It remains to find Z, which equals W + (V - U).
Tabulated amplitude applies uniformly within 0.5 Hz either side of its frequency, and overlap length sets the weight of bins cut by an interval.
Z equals -61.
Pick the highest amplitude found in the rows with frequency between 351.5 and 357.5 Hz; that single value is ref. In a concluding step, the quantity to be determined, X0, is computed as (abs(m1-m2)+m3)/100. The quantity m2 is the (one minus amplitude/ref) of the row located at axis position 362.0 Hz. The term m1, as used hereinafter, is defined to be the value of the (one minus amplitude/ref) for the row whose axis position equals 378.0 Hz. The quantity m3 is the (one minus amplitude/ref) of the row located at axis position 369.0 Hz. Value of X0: -0.0001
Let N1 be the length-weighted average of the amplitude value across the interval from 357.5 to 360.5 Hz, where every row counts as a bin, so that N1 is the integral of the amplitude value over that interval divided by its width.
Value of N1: 185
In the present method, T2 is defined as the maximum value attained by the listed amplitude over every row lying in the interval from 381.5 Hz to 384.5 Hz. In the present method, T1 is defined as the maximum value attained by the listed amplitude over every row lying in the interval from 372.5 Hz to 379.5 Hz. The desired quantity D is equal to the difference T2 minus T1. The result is 39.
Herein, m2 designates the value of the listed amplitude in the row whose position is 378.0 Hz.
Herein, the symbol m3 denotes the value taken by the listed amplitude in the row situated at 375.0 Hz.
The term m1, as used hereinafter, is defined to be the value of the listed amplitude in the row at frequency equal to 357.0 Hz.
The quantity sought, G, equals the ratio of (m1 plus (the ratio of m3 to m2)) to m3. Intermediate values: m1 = 169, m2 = 297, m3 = 315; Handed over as 0.54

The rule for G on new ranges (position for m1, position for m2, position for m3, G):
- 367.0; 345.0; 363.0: 1.10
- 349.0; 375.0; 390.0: 0.94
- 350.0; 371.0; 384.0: 0.93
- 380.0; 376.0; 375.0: 0.95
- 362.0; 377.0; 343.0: 0.85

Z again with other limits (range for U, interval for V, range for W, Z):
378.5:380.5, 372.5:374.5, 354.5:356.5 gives -268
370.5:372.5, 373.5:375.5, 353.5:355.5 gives -320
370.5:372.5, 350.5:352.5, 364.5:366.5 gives -307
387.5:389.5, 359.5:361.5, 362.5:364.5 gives -426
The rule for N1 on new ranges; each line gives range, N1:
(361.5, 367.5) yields 294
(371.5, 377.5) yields 316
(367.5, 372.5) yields 327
